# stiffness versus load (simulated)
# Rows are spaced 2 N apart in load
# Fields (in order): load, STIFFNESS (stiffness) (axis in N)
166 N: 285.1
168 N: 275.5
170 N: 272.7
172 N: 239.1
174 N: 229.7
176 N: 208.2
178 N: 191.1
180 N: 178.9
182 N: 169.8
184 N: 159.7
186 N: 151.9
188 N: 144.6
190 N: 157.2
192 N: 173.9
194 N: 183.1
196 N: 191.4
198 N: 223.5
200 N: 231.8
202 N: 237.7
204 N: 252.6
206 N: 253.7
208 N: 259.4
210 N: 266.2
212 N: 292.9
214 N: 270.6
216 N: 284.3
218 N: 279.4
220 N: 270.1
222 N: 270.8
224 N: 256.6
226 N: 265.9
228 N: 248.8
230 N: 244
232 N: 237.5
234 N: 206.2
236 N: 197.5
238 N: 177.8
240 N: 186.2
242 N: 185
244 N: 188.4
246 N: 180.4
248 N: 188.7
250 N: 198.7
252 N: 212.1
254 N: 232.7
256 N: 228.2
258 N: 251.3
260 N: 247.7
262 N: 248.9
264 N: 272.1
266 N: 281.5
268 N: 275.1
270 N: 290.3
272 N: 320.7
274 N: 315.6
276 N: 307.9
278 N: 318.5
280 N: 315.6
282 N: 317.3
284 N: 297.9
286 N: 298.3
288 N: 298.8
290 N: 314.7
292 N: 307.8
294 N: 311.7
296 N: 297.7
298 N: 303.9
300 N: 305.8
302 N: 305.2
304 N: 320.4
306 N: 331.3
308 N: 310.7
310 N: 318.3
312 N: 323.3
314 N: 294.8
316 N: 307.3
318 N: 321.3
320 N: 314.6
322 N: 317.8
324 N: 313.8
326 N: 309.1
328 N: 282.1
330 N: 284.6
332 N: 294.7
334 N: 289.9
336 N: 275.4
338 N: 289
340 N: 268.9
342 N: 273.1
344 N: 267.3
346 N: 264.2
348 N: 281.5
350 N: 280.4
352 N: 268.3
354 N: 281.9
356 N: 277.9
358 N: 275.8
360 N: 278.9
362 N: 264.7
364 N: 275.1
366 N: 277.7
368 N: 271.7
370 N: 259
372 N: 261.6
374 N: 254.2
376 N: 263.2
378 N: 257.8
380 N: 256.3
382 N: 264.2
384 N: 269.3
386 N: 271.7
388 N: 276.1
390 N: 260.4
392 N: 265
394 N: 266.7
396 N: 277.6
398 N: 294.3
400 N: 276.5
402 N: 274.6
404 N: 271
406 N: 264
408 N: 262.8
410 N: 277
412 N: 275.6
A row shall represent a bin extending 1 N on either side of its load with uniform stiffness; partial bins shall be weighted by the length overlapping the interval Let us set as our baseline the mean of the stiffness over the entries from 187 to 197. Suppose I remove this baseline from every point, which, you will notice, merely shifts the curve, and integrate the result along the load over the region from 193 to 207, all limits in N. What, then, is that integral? 767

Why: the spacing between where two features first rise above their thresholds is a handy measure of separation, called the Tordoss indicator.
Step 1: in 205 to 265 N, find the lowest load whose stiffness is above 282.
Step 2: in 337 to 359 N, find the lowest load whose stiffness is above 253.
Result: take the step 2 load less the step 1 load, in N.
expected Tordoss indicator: 126 N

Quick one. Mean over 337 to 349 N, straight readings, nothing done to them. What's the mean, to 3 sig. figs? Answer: 274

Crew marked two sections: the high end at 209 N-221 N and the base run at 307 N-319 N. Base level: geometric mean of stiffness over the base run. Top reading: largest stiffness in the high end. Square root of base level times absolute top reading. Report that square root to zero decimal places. 303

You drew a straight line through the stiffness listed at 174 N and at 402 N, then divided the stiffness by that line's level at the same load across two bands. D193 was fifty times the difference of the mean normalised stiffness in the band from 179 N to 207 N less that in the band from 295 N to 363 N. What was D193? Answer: -15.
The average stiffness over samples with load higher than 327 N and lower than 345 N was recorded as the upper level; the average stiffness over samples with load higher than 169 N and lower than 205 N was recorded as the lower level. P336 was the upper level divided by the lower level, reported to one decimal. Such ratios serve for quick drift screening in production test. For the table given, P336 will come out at 1.4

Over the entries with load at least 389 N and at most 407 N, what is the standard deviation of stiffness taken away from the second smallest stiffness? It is 254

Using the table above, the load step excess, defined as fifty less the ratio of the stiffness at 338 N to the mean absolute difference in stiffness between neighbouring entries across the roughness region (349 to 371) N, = 14.2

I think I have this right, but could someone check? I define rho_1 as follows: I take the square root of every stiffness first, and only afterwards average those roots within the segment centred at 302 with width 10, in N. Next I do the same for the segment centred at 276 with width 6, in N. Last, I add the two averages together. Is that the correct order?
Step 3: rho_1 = 35.4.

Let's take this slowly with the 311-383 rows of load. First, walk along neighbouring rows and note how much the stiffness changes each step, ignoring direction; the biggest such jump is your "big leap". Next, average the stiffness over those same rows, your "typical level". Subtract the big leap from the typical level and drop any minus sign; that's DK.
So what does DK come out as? 253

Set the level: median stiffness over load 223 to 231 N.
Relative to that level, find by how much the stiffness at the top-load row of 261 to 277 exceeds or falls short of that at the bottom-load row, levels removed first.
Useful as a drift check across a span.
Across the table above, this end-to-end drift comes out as 59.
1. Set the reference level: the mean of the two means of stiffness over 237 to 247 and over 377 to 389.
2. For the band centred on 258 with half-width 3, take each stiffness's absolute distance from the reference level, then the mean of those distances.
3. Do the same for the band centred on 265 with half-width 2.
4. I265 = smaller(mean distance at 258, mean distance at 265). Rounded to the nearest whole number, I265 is 18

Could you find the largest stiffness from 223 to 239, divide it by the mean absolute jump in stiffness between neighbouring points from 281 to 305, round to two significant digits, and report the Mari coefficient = 34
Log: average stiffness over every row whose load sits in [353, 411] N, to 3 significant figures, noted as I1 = 270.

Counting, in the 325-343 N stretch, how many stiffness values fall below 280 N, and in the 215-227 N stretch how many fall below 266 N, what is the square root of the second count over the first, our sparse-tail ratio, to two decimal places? 0.82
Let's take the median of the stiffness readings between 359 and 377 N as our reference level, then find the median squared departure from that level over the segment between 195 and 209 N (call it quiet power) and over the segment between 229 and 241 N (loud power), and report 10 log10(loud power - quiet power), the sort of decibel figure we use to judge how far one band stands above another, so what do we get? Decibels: 35.1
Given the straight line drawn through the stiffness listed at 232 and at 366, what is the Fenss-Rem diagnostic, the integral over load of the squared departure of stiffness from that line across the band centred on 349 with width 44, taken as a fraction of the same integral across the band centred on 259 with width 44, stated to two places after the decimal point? 0.07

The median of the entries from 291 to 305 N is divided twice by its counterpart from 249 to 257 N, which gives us 0.0063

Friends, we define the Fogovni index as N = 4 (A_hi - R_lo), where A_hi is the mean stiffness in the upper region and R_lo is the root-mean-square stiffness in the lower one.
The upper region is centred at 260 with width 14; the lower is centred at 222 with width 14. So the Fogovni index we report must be -66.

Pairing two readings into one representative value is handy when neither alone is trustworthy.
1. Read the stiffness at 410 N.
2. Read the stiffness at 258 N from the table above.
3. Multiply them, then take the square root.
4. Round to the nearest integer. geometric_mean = 264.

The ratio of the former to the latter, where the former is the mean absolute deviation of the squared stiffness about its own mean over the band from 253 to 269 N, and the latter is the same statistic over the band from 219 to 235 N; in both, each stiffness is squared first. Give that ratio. 1.1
